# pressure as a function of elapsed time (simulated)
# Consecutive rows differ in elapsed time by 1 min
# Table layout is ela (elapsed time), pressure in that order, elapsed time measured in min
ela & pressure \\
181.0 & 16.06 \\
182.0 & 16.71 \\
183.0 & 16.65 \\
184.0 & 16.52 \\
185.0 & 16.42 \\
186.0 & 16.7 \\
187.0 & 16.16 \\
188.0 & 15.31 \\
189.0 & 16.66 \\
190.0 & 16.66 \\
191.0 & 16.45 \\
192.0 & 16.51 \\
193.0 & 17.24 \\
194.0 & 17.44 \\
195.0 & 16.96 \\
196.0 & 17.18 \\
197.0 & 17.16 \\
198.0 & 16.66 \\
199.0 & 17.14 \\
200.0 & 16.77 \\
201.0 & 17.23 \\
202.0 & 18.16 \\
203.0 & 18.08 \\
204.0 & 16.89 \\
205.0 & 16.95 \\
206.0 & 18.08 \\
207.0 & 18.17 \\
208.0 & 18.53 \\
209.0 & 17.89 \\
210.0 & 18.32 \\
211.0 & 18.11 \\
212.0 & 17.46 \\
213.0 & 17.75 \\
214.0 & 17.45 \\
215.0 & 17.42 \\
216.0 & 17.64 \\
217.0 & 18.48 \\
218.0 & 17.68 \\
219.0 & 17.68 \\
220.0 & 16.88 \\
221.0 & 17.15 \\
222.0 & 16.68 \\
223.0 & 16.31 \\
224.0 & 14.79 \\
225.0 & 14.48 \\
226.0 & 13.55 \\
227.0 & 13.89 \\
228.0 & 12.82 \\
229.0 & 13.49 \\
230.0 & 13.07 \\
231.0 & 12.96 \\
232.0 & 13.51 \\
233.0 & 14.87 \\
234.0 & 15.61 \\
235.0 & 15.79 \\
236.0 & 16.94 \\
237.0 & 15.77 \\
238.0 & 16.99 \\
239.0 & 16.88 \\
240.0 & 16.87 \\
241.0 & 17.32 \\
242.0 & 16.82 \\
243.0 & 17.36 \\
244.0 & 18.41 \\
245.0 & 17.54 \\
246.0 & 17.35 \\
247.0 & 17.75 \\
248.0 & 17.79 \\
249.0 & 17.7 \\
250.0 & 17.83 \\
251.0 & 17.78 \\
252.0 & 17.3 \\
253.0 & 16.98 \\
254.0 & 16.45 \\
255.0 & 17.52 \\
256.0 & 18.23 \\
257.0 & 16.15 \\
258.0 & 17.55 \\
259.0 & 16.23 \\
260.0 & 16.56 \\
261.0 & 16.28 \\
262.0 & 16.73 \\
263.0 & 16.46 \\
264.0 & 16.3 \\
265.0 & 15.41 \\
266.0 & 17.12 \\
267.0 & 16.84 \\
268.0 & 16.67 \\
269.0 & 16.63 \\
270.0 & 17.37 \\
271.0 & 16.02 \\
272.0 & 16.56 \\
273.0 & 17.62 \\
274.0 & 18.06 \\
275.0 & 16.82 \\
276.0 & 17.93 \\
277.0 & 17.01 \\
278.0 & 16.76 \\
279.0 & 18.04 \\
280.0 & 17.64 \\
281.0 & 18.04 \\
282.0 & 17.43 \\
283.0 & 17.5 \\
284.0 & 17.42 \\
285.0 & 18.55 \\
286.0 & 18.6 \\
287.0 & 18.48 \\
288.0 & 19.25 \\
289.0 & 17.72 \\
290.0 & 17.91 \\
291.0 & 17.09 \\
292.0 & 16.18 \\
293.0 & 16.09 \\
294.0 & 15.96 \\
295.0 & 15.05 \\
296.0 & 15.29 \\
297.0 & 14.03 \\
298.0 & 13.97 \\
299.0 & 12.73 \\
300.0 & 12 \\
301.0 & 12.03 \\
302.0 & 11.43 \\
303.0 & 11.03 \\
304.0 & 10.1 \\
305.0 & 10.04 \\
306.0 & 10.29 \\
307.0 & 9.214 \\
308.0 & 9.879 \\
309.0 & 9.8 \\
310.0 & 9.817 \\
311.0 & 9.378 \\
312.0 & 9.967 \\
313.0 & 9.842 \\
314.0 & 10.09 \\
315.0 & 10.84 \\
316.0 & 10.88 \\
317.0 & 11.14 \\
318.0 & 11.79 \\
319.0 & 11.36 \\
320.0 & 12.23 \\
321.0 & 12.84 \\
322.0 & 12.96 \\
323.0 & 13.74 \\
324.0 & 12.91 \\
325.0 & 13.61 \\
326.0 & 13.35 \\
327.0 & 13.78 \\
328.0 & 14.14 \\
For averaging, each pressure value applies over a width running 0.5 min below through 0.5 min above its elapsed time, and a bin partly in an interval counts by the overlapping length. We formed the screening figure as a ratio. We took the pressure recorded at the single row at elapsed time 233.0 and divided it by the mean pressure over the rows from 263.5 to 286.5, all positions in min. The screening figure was 0.86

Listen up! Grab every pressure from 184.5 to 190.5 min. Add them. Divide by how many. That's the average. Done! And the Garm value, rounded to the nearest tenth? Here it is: 16.3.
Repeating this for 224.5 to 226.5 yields 14.0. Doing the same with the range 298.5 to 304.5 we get 11.6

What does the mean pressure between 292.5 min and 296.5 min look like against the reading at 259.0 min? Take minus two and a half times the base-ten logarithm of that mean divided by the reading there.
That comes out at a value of 0.04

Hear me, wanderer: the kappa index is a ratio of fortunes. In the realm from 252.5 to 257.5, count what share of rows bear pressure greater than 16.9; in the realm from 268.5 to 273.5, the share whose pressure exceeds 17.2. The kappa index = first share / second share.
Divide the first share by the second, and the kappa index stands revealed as 1.5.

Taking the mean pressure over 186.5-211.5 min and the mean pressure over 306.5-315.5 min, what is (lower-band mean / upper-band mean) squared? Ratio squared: 3.05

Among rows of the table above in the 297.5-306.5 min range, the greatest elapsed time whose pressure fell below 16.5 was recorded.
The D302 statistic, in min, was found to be 306.0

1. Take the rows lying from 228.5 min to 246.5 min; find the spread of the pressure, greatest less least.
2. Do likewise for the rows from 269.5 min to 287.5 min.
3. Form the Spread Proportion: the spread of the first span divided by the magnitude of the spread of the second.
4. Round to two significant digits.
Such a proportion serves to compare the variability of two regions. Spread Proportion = 2.1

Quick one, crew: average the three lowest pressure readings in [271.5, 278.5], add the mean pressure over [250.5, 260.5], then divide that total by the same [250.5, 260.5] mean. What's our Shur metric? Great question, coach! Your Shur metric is 1.98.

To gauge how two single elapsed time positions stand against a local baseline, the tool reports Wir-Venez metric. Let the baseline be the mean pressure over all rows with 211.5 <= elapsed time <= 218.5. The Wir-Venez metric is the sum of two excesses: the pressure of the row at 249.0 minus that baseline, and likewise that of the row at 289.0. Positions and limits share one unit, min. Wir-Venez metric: 0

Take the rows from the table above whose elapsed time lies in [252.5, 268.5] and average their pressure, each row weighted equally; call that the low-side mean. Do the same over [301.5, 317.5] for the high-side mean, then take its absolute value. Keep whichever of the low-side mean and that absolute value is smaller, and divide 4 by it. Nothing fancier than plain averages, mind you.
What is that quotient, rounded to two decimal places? 0.39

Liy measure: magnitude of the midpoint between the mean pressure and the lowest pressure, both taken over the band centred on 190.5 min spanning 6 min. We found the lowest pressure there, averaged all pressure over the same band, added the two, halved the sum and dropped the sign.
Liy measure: 15.9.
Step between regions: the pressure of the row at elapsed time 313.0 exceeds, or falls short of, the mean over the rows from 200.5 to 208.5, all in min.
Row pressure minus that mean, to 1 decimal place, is -7.9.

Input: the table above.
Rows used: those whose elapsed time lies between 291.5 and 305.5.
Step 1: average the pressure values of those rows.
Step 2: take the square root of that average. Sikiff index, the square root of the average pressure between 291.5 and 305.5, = 3.64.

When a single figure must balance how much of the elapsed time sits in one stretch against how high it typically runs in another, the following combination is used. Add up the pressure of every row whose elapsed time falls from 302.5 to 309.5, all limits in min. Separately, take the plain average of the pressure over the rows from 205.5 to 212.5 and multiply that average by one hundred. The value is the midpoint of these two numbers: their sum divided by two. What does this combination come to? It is 939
